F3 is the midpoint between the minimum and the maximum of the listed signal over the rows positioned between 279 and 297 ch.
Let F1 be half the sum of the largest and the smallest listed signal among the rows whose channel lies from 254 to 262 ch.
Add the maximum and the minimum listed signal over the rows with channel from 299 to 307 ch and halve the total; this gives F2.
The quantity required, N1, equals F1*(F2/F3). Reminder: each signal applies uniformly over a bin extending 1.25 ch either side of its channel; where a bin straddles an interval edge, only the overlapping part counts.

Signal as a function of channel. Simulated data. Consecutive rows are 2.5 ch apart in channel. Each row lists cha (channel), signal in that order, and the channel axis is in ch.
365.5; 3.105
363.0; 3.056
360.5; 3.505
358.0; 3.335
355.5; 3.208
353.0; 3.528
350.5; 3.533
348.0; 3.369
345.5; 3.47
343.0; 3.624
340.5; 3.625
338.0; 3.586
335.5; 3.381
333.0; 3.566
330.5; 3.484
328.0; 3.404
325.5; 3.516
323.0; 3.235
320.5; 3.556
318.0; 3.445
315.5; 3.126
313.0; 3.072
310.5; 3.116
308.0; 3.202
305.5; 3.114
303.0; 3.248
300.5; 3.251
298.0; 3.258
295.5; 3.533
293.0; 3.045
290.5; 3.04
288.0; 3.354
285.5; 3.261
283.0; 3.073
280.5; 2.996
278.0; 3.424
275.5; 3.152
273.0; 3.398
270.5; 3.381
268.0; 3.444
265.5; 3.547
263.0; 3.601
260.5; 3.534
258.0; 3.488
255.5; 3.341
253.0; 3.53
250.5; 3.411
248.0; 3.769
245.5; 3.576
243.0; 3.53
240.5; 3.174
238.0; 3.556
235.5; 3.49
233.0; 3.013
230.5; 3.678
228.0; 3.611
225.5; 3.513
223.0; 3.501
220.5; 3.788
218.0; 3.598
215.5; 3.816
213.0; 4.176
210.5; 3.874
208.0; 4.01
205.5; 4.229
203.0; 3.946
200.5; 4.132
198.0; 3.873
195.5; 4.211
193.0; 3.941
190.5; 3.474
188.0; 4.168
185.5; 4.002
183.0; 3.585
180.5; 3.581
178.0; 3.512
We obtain 3.35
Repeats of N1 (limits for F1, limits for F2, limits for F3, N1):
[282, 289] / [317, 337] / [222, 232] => 3.04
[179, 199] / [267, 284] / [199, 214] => 3.05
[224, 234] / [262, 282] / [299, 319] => 3.39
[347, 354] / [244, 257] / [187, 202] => 3.19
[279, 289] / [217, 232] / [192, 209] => 2.86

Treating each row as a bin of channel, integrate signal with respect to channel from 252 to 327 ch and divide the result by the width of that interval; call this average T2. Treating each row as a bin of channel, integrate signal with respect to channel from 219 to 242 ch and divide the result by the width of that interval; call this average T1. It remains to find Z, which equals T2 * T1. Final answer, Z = 11.5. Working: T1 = 3.48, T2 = 3.31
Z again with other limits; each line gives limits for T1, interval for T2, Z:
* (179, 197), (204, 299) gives 13.4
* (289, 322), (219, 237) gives 11.4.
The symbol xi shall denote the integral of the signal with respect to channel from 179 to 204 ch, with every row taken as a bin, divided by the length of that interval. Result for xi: 3.89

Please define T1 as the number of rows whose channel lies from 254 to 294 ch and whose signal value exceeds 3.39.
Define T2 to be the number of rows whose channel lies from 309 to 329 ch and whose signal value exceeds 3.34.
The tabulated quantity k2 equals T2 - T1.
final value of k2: -3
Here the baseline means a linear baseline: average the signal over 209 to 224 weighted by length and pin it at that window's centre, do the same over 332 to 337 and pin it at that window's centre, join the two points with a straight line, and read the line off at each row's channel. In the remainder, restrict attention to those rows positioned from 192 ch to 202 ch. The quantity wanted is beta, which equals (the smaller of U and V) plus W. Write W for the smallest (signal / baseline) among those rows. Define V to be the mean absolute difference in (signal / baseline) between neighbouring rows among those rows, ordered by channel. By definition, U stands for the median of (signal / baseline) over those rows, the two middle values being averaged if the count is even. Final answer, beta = 1.08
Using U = 1.05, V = 0.076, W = 1.01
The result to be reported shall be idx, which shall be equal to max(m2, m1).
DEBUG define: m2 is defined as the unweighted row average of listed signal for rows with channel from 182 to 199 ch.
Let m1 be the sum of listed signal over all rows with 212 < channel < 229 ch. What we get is 26.0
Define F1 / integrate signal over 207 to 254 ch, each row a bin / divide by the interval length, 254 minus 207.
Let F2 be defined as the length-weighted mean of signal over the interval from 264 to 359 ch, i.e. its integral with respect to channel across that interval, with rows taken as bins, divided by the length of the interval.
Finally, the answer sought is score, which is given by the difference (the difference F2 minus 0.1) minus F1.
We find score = -0.37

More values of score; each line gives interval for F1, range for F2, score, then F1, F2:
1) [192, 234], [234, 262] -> -0.43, 3.8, 3.5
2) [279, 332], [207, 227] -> 0.42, 3.3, 3.8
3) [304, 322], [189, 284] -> 0.27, 3.2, 3.6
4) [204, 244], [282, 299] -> -0.54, 3.7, 3.2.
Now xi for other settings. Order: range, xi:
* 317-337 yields 3.45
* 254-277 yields 3.43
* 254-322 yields 3.30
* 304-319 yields 3.18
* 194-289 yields 3.58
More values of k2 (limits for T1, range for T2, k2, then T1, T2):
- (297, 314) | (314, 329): 4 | 0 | 4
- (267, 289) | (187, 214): 8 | 3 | 11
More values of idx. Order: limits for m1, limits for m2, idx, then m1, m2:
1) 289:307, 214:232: 22.5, 22.5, 3.64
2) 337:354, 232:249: 24.7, 24.7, 3.44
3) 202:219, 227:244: 27.6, 27.6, 3.44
